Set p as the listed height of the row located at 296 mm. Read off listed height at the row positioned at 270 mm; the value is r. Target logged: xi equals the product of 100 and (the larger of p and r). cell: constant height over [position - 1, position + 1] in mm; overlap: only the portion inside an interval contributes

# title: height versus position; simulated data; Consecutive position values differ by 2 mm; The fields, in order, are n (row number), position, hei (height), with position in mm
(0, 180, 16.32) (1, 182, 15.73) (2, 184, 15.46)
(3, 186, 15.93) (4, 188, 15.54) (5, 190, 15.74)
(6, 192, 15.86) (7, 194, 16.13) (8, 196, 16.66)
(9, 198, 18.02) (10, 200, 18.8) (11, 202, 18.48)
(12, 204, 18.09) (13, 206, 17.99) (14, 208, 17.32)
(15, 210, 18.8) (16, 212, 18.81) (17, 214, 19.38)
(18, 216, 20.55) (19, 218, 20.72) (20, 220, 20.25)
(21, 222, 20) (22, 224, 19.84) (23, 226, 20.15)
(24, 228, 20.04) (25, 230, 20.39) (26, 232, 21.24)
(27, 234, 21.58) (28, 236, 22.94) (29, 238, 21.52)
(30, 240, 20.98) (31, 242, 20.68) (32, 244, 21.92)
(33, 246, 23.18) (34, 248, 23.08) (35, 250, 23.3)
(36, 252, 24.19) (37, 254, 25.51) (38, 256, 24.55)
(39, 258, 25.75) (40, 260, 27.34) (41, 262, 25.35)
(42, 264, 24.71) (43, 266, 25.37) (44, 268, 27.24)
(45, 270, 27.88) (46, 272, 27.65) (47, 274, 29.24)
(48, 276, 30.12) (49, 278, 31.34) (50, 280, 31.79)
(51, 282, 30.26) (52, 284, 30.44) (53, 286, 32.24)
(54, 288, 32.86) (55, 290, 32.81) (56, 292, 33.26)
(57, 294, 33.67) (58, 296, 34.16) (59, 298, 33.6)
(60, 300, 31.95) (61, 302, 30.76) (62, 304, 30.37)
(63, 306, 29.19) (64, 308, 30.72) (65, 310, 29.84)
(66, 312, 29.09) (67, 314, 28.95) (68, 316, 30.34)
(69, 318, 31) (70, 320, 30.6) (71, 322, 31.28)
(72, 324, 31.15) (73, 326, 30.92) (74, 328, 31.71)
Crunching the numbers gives 3416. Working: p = 34.16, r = 27.88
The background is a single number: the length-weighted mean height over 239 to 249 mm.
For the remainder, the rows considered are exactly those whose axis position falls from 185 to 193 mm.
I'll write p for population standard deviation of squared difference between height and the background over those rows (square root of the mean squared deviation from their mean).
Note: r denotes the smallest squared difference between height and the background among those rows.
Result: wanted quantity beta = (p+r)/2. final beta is 19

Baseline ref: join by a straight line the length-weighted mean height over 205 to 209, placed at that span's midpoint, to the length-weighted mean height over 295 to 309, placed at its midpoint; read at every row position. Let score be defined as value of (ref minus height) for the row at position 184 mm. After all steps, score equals -1.2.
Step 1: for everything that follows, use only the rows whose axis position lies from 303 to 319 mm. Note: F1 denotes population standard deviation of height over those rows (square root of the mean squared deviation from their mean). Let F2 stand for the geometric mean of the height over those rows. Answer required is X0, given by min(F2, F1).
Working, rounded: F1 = 0.74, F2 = 30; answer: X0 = 0.7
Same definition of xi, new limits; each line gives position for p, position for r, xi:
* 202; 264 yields 2471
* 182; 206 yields 1799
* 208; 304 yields 3037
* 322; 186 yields 3128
